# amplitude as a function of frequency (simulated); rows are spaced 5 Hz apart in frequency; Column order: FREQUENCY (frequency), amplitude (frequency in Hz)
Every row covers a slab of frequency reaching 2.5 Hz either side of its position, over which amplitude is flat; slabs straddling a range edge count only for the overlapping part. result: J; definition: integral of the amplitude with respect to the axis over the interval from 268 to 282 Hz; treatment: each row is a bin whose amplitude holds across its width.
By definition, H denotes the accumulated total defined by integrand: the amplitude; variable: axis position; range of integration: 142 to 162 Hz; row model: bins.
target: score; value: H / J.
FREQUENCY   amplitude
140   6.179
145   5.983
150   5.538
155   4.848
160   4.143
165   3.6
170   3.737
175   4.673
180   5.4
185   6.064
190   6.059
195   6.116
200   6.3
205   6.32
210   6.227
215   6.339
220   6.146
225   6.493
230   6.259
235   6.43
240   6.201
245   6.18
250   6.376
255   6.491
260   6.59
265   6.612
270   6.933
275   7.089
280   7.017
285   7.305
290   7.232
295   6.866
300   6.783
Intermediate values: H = 104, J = 98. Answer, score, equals 1.1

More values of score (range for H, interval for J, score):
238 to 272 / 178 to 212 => 1.1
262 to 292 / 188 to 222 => 1.0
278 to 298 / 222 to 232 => 2.2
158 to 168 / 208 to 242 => 0.2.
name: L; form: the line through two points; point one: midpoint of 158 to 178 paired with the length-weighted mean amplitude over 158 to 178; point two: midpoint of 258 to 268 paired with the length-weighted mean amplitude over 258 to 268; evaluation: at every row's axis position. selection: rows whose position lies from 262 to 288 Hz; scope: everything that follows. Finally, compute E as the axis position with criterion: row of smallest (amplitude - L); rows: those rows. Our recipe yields 265 Hz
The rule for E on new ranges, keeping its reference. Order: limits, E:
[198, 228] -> 220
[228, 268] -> 265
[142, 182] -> 165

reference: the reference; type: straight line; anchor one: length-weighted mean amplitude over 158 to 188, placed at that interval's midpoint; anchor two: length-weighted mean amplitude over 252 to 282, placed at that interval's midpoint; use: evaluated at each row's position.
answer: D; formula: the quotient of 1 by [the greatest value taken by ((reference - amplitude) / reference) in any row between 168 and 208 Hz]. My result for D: 6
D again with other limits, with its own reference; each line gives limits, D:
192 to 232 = -18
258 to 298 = 13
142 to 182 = 5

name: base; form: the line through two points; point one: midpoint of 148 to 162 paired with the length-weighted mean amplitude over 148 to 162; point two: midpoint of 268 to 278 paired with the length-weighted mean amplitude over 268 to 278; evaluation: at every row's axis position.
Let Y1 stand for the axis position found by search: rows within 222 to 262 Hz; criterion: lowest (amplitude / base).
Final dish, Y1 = 245 Hz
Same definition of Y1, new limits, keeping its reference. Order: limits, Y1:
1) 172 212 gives 175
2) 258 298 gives 295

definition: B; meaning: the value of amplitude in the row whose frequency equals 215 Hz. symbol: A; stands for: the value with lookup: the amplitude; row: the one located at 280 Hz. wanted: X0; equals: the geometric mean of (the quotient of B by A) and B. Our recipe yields 2.39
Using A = 7.017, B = 6.339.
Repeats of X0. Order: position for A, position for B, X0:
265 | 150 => 2.15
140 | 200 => 2.53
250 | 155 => 1.92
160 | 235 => 3.16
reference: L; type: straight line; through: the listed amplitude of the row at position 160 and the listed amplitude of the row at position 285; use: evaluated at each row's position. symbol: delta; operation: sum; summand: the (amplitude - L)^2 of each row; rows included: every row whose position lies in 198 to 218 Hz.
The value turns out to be 3.7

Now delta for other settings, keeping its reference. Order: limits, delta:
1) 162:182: 1.5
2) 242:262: 0.0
